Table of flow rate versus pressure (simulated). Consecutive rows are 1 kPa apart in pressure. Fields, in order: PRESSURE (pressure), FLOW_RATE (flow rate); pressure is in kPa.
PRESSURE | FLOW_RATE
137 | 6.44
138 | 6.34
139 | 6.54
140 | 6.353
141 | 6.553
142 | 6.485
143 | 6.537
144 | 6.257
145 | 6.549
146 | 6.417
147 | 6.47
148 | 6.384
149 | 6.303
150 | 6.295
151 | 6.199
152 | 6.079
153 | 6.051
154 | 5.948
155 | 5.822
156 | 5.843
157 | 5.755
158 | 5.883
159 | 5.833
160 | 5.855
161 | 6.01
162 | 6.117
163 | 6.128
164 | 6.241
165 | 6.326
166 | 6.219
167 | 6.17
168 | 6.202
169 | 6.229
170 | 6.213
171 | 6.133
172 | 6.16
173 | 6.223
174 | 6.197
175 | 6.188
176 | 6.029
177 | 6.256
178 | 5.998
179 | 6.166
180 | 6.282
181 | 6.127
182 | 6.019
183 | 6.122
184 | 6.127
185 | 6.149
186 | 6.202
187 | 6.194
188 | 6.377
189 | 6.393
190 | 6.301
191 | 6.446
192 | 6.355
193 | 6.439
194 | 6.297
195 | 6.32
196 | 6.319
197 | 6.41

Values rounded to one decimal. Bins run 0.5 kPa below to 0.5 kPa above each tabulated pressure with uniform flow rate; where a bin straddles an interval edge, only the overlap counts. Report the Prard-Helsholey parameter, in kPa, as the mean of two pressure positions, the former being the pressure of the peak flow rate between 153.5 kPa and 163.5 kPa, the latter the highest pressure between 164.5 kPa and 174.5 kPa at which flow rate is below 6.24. 168.5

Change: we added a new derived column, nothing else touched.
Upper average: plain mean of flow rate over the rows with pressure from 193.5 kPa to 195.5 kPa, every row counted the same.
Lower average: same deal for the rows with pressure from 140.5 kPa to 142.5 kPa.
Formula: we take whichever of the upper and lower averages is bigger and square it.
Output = 42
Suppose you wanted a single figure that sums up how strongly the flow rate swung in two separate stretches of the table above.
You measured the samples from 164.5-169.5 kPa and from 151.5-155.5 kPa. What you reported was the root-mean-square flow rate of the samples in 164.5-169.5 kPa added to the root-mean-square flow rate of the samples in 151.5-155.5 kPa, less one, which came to 11.2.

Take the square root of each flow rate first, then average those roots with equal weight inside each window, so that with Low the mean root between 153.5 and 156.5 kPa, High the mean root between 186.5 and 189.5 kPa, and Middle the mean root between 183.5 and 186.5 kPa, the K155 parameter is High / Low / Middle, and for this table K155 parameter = 0.418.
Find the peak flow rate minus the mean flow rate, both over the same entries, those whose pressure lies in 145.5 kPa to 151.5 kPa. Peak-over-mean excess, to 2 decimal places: 0.13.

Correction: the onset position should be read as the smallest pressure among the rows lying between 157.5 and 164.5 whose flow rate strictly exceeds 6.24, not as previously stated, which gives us 164 kPa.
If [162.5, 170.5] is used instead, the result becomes 164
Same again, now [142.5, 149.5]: 143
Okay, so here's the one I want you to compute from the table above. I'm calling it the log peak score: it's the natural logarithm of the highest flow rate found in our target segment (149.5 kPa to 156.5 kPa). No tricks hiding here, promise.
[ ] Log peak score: 1.84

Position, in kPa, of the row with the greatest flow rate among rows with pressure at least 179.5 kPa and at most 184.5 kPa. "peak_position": 180 kPa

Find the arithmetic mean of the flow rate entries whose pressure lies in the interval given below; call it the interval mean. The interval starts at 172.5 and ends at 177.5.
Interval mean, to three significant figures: 6.18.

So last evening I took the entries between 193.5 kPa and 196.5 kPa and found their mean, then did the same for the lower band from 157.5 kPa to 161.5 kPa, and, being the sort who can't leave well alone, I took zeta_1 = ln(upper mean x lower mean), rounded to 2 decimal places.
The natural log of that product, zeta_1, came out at 3.62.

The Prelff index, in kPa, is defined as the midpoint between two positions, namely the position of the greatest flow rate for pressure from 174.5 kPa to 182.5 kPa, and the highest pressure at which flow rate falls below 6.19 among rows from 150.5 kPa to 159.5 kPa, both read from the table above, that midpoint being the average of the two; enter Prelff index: 169.5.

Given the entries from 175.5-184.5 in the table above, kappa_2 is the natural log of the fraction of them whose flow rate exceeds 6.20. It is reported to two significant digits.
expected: -1.5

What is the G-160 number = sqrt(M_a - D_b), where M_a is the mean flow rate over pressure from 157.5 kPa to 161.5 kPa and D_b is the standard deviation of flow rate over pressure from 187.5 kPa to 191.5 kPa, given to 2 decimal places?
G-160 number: 2.42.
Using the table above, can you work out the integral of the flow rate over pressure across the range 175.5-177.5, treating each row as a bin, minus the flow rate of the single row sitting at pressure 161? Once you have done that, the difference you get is 6.3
